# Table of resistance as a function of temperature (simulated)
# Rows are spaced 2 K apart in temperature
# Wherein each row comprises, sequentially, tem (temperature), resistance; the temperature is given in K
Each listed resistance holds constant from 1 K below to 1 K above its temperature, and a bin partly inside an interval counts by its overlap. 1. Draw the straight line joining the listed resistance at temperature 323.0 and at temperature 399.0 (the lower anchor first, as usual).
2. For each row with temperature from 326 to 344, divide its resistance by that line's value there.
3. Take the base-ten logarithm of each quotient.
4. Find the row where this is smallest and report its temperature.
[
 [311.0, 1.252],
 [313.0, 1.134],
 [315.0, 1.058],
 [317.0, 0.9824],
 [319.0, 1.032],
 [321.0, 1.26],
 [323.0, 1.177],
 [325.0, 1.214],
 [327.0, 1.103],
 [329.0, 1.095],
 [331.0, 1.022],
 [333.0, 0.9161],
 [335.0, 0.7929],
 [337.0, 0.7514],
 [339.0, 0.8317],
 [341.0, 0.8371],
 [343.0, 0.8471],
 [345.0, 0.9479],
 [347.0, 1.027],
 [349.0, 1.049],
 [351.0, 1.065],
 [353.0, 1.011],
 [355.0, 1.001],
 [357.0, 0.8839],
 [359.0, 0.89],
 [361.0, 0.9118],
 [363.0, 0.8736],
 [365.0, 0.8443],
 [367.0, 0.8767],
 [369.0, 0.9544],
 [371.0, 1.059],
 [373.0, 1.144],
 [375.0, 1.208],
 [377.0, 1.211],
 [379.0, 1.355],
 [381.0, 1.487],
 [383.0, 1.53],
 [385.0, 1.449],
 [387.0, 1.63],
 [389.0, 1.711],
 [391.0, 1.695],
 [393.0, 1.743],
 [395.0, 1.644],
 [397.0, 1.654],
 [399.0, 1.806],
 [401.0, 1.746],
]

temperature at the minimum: 337.0 K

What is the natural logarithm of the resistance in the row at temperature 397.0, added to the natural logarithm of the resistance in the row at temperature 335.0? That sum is 0.3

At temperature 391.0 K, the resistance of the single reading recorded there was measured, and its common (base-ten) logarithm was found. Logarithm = 0.23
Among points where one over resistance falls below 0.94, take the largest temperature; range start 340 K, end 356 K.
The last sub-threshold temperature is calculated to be 351.0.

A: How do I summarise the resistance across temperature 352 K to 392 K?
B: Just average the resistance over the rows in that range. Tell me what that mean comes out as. 1.19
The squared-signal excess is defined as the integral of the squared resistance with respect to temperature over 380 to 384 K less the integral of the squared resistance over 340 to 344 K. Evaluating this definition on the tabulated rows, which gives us 6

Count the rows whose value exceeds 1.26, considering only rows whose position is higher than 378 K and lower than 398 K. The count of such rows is 10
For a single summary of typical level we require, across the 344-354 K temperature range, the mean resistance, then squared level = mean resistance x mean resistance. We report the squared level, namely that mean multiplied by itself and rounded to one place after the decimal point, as 1.0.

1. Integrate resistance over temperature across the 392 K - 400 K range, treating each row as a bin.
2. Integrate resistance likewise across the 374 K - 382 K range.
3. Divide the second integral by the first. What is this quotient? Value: 0.77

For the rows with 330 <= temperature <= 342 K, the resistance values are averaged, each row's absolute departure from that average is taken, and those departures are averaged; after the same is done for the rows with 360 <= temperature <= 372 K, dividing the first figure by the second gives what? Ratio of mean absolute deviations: 1.3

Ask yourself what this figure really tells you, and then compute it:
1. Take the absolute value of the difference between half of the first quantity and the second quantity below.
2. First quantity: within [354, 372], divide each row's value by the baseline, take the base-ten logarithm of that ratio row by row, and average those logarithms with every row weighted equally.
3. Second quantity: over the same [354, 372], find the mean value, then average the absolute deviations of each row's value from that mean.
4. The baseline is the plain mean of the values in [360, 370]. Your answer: 0.049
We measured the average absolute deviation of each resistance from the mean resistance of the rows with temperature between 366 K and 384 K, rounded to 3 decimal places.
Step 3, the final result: 0.173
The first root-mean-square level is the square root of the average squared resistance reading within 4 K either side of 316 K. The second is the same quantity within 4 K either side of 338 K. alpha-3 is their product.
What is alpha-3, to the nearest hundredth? 0.85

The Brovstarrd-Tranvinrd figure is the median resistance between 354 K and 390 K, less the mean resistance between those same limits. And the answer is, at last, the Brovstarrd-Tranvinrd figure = -0.07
